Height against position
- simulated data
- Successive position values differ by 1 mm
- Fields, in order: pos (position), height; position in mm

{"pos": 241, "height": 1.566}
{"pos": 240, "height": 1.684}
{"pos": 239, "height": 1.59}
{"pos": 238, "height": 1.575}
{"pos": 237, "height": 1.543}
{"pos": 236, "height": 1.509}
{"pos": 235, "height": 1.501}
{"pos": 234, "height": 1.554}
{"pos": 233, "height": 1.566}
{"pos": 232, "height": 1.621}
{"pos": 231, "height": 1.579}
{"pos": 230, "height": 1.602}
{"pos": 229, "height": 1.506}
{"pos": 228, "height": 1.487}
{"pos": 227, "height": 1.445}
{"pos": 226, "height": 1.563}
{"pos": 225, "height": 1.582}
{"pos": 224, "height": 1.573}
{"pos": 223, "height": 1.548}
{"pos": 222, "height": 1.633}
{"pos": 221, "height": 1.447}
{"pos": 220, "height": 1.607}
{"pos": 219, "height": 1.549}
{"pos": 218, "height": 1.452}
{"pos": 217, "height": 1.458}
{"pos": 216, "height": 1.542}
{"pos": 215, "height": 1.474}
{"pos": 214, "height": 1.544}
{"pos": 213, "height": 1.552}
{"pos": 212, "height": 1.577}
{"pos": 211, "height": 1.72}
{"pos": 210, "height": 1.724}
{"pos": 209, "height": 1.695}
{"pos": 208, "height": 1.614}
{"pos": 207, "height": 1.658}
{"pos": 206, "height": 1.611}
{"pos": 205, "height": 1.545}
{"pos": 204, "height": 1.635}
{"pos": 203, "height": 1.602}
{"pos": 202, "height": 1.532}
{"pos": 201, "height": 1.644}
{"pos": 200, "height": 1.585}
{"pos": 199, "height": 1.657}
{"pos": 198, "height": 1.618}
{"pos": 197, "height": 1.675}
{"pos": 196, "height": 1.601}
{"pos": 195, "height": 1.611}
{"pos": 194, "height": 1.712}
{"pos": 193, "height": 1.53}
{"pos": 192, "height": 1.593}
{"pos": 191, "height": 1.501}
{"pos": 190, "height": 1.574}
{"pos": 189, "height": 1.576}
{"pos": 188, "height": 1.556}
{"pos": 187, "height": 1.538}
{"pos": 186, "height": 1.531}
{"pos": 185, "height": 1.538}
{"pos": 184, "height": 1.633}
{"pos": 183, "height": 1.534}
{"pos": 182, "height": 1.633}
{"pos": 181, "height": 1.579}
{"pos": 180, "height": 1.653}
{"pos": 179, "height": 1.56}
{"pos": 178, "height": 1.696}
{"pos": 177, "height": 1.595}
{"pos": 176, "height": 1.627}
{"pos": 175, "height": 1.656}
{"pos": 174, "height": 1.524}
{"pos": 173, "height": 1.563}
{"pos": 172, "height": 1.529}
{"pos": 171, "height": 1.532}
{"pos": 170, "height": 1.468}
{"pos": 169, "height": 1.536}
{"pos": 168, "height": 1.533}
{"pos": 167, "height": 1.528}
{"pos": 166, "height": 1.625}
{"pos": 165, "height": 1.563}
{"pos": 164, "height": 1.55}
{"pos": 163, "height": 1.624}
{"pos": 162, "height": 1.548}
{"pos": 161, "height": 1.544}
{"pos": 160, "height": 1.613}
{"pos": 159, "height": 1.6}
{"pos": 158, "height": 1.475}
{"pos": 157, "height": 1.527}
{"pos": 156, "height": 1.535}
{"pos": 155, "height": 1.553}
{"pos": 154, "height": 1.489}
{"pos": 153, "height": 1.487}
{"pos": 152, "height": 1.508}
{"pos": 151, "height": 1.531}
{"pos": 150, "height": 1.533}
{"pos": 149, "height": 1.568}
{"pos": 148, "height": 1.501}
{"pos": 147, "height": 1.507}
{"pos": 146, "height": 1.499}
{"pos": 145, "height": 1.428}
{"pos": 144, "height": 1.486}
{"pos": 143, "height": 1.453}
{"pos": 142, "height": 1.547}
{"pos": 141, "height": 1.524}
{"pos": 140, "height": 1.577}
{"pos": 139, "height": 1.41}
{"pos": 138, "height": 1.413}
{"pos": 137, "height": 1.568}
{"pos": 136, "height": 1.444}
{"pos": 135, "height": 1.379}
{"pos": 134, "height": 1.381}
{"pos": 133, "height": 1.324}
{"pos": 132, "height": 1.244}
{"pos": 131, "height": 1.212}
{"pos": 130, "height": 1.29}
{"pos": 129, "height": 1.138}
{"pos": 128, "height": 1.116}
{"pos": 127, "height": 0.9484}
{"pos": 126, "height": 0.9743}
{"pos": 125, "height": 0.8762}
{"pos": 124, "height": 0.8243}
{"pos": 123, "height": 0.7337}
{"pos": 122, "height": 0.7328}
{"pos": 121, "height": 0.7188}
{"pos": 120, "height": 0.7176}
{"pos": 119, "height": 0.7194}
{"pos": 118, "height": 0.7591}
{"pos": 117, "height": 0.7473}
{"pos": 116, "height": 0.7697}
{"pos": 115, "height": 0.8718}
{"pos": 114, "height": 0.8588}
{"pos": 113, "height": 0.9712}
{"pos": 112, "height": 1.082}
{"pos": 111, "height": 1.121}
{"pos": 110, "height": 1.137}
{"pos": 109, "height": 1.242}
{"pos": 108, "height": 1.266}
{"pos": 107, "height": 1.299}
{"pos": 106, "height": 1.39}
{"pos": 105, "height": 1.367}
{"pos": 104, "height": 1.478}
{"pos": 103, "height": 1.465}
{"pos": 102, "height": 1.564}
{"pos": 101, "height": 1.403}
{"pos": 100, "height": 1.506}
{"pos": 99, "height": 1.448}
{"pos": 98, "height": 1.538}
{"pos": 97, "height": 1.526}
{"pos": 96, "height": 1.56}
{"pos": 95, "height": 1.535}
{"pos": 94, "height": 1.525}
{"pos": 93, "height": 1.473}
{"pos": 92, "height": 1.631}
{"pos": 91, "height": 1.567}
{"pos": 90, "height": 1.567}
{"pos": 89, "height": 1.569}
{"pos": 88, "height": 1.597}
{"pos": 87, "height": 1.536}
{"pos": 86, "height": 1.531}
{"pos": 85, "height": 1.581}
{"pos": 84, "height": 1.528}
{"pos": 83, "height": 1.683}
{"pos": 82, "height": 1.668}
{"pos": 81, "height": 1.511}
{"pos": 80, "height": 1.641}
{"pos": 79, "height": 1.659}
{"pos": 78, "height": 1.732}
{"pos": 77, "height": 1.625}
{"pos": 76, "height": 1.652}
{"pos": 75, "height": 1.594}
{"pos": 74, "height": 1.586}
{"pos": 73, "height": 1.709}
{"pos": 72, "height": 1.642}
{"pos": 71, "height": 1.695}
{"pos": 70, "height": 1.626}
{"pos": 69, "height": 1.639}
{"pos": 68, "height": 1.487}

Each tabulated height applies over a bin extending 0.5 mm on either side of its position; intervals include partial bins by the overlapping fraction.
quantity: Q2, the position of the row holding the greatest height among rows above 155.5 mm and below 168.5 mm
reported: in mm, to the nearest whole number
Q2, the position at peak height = 166 mm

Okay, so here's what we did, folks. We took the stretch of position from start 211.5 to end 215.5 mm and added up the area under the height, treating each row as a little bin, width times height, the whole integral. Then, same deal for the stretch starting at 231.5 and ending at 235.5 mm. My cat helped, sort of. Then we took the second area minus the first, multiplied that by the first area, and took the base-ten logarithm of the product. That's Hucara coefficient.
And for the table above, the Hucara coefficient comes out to -0.2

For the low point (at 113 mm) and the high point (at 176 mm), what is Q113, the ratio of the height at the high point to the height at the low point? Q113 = 1.7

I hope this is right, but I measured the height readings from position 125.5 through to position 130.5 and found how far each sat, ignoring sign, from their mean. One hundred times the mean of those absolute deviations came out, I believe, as 11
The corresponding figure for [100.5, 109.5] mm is 8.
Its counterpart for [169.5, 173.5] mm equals 3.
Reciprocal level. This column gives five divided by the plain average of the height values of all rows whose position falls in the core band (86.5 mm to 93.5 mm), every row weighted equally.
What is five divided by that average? 3.20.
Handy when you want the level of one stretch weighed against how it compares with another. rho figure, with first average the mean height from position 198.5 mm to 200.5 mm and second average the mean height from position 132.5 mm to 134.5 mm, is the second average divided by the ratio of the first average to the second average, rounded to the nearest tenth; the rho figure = 1.1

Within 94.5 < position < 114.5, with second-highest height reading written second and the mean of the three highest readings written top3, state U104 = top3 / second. 1.00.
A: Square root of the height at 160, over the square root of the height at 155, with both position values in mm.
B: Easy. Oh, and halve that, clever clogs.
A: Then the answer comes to 0.510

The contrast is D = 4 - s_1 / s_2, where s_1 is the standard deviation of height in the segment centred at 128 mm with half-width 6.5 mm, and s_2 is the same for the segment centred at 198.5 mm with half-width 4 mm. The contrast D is -1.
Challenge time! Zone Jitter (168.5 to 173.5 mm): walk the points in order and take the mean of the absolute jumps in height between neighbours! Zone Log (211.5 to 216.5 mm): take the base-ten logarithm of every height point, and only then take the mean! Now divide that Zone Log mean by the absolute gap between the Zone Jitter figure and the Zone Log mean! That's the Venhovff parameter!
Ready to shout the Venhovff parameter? 1.3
